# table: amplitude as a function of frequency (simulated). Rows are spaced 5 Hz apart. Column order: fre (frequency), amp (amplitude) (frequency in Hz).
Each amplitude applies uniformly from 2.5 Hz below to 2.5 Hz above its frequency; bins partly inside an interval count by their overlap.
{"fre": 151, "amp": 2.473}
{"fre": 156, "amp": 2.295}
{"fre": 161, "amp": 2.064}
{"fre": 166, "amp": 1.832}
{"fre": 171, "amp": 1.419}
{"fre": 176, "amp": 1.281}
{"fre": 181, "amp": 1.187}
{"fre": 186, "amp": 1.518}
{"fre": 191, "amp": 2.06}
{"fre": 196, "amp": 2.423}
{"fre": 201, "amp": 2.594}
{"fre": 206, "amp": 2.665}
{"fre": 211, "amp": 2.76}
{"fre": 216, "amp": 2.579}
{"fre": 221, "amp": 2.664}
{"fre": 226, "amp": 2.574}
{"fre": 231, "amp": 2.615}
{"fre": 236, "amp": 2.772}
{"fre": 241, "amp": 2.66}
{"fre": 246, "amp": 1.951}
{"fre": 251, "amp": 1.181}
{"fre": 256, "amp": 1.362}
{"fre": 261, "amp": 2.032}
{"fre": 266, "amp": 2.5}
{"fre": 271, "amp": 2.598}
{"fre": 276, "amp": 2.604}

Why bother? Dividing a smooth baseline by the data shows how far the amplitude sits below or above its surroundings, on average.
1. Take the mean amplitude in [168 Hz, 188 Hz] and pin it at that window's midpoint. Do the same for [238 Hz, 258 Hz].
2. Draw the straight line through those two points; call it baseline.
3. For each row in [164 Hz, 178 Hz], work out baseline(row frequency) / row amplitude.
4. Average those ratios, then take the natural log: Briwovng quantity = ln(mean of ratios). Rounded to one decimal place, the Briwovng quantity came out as -0.1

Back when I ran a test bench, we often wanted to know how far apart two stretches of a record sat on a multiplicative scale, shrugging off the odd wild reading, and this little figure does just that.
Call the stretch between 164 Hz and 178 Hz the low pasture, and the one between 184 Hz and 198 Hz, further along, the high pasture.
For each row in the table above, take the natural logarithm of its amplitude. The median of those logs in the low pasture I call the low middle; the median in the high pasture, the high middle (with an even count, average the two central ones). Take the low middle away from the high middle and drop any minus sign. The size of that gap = 0.37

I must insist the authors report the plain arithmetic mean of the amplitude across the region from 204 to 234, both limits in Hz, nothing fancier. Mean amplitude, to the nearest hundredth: 2.64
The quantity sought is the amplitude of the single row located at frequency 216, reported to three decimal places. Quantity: 2.579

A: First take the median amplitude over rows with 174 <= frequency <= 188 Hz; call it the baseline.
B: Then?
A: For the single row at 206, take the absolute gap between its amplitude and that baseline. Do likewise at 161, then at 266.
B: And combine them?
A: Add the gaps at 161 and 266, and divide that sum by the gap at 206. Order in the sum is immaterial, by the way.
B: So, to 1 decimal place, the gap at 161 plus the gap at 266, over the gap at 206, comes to 1.4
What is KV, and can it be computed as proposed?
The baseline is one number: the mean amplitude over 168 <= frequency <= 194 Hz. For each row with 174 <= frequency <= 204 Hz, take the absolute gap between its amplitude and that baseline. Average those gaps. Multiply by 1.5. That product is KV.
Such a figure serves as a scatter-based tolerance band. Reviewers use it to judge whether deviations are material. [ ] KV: 0.8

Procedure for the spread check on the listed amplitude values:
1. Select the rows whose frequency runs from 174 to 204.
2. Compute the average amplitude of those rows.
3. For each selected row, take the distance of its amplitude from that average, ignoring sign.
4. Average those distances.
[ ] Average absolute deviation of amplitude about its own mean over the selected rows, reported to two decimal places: 0.52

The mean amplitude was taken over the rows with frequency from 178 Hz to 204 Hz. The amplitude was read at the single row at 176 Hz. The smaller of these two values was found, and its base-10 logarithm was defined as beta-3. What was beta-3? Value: 0.11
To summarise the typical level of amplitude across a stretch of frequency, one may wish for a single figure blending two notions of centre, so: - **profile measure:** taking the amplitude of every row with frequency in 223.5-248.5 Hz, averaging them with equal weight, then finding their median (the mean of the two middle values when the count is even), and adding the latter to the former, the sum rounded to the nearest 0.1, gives 5.1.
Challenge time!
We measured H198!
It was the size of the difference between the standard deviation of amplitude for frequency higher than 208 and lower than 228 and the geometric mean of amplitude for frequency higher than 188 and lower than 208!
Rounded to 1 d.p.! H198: 2.3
